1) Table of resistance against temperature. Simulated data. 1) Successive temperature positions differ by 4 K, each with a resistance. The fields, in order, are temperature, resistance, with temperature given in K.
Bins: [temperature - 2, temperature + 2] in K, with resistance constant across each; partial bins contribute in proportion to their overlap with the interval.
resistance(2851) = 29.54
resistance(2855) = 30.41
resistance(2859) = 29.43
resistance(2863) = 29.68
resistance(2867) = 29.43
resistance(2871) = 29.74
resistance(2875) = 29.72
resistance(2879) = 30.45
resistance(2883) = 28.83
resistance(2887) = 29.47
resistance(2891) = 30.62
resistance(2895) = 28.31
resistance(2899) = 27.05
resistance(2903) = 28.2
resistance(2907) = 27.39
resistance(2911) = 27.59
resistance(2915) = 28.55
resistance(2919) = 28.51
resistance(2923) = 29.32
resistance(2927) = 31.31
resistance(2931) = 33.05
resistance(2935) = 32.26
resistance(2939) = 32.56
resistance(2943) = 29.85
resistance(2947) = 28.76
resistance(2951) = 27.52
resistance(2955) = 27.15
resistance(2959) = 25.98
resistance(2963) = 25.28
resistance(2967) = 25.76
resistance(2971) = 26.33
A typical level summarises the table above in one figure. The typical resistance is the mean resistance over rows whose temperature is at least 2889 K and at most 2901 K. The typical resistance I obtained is 28.7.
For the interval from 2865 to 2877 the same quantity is 29.6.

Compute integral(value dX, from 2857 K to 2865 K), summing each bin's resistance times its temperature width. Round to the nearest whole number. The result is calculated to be 236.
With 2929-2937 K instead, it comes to 261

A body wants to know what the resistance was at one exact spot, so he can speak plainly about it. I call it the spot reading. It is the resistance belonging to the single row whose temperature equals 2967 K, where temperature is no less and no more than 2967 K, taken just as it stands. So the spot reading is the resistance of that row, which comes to 25.76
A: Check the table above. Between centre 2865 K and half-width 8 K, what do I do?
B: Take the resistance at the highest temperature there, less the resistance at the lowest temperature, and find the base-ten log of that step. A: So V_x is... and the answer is -0.51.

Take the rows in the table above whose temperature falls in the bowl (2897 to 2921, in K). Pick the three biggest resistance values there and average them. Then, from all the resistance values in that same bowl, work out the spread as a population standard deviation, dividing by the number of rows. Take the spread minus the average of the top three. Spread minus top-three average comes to -27.8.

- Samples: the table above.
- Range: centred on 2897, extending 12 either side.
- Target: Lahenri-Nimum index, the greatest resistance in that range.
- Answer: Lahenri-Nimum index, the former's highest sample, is 30.62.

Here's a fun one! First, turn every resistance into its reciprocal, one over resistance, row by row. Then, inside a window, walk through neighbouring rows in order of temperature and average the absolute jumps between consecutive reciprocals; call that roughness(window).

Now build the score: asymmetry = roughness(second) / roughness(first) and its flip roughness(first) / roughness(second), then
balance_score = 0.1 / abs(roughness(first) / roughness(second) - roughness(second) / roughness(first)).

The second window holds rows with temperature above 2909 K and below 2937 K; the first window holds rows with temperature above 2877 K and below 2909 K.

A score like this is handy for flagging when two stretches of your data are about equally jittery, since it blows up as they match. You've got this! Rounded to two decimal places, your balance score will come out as 0.16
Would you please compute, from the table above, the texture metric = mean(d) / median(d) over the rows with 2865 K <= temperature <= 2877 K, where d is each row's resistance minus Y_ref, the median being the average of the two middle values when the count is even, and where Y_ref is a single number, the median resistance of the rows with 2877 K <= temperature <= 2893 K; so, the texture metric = 1.4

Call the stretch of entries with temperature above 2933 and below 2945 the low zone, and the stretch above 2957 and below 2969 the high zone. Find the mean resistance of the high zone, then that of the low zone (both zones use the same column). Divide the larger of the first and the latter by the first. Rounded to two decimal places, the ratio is 1.23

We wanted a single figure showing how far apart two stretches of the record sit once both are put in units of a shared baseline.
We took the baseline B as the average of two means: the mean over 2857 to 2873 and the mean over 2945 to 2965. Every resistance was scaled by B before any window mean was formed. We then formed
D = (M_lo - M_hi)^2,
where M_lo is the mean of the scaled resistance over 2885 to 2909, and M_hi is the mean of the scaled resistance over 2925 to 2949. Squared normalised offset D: 0.010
